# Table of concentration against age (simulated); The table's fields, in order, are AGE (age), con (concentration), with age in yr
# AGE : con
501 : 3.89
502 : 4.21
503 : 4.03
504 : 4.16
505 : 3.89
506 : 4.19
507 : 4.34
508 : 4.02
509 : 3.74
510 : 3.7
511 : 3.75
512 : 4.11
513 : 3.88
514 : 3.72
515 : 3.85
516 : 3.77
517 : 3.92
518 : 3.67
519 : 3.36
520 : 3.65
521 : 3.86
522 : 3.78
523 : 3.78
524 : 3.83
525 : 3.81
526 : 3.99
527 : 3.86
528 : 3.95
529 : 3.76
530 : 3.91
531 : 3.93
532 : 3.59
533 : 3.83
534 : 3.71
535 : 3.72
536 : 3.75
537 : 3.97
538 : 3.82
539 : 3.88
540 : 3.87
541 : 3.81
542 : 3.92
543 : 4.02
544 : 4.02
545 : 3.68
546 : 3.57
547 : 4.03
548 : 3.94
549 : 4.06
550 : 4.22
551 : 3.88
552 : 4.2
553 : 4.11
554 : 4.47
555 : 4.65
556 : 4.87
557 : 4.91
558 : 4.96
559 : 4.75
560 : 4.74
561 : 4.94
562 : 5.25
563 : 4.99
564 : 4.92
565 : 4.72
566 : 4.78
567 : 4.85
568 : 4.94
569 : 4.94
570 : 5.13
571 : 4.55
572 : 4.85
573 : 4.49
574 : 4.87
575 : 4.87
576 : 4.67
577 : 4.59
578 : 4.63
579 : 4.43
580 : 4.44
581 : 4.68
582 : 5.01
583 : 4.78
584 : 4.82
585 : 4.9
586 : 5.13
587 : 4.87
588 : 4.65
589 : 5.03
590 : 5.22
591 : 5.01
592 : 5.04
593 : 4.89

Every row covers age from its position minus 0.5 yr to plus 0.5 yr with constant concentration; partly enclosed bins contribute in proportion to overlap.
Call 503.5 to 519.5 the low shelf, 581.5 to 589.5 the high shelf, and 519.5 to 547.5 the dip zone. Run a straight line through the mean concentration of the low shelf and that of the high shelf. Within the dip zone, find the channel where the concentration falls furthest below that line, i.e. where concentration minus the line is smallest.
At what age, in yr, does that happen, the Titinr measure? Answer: 546 yr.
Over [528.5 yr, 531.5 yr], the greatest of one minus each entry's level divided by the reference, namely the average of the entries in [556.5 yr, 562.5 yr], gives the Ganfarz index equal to 0.237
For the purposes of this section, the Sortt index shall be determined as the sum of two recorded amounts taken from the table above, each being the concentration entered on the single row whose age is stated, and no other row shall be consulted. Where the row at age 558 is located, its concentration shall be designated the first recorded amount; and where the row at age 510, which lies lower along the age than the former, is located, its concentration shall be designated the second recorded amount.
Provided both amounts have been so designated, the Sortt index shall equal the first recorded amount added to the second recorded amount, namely 8.7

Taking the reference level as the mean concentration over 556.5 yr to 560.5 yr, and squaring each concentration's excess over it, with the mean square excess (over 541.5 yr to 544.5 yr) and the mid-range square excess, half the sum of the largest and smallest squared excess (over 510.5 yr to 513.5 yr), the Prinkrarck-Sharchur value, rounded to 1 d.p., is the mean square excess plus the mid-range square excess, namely 1.6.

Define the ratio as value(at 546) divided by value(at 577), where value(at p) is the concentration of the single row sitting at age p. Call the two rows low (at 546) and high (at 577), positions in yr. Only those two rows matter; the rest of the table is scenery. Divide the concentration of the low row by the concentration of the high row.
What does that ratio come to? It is 0.78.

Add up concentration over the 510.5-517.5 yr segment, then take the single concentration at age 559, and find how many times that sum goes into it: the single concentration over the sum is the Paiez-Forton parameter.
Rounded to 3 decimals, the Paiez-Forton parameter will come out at 0.176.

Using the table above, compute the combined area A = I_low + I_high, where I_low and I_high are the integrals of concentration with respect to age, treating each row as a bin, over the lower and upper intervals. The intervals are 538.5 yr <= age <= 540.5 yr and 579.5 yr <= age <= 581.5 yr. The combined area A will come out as 17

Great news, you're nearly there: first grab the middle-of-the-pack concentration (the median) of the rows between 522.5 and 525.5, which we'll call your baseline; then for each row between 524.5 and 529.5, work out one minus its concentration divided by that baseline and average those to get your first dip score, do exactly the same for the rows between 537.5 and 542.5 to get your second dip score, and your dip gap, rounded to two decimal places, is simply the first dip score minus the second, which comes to 0.00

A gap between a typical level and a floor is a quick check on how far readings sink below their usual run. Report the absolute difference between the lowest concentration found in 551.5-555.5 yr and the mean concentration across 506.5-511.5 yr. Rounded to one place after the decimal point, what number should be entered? 0.2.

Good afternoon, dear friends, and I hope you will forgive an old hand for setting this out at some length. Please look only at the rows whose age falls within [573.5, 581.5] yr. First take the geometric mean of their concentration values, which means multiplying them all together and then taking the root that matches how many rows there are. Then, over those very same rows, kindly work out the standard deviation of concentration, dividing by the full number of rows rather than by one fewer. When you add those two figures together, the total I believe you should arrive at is 4.80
